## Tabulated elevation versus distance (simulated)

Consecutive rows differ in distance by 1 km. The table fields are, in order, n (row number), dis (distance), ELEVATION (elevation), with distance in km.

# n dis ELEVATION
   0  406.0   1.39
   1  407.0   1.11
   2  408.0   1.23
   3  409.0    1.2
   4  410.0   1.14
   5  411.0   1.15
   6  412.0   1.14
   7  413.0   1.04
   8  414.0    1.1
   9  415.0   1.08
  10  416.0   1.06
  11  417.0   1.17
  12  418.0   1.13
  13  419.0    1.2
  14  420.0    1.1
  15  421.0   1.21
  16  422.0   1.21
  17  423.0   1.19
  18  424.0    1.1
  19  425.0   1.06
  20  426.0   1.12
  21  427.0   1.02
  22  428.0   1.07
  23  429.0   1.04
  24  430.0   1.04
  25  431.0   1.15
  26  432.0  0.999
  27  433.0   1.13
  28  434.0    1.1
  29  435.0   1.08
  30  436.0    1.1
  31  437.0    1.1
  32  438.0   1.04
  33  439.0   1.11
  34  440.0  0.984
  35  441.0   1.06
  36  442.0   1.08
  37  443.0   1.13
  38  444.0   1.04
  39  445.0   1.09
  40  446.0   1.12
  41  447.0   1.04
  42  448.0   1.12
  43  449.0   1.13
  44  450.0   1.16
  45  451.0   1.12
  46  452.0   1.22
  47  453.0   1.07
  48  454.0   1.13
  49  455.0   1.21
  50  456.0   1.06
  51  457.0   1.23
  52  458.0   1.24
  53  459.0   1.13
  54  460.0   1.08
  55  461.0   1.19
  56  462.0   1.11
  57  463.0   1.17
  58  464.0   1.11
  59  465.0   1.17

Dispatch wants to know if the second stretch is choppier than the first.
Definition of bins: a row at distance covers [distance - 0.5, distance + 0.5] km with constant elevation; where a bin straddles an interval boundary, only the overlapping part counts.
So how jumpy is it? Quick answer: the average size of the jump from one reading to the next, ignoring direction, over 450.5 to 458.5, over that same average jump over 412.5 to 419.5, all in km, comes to 1.9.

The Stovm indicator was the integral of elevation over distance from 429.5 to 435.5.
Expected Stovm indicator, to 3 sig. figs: 6.50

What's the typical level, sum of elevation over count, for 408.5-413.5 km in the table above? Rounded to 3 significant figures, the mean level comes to 1.13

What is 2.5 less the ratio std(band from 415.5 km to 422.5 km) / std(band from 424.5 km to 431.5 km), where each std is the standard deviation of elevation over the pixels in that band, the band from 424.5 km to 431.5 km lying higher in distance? 1.2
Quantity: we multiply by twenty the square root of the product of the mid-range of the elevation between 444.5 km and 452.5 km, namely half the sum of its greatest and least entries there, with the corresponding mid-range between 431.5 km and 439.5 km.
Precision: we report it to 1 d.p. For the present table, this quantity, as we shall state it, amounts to 21.9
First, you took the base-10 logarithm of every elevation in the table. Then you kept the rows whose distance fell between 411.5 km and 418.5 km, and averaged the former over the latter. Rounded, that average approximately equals 0.042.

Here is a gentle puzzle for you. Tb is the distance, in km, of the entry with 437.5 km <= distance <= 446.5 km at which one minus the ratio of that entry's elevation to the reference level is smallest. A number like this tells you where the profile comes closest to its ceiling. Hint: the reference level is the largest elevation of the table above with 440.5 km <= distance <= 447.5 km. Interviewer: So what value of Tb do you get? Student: 443.0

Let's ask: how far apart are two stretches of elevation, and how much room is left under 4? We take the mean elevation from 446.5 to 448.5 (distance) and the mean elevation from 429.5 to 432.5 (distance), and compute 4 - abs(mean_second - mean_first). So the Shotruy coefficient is 3.98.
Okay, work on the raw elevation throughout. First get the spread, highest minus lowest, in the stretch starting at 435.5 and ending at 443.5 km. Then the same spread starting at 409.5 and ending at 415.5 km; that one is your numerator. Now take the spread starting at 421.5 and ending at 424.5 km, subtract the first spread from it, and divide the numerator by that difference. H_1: -3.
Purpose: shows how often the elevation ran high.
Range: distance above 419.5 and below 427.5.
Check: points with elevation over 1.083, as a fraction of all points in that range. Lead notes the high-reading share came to 0.75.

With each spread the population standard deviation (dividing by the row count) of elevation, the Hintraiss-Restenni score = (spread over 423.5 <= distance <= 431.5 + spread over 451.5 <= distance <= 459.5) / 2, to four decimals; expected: 0.0551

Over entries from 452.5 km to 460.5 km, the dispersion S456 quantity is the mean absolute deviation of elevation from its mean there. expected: 0.062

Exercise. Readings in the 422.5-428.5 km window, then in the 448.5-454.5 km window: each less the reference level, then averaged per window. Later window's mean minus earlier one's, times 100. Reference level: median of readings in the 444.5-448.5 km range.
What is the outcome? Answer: 4.5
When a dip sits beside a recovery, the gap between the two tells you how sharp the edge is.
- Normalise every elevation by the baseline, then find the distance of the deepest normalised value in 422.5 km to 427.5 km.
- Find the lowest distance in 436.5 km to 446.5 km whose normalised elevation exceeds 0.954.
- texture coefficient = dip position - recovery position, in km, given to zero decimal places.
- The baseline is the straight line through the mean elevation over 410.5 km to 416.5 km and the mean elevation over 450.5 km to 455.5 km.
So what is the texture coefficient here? -10 km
